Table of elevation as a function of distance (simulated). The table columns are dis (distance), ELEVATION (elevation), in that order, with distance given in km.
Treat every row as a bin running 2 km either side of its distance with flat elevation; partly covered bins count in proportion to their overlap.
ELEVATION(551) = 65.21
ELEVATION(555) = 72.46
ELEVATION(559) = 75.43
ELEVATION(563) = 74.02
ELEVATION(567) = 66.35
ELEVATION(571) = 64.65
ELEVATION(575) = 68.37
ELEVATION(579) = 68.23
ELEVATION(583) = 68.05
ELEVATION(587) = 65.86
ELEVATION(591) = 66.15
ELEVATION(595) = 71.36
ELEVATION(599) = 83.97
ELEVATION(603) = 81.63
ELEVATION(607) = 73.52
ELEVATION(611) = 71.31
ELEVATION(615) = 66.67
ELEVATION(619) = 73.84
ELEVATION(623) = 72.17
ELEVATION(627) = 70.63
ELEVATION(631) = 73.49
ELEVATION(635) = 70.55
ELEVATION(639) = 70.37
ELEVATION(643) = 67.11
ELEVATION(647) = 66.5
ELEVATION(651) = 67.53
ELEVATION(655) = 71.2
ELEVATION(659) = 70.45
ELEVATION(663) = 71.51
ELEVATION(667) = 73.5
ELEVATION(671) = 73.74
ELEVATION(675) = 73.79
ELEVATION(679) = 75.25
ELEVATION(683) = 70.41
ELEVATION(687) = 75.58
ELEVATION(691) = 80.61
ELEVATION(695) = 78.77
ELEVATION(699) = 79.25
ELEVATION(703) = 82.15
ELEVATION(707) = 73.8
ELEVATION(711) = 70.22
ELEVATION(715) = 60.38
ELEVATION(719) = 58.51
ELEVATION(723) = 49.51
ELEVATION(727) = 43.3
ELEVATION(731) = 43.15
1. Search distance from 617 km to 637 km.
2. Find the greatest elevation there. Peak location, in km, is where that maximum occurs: 619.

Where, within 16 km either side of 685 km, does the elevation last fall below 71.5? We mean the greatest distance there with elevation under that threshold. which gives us 683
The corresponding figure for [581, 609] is 595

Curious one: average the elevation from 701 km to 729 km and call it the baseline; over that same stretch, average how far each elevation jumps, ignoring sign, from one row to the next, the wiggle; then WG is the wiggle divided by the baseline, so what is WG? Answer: 0.10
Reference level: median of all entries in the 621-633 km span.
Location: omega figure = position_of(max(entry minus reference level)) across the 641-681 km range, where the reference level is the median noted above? 679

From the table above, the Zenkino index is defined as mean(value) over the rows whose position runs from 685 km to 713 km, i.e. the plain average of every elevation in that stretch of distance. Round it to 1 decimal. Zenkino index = 77.2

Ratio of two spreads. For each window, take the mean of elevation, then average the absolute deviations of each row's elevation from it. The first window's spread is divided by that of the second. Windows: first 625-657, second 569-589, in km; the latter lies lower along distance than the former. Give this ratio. 1.39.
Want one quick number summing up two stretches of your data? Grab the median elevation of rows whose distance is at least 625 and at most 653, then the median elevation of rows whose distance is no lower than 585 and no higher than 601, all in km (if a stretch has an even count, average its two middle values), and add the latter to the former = 139.1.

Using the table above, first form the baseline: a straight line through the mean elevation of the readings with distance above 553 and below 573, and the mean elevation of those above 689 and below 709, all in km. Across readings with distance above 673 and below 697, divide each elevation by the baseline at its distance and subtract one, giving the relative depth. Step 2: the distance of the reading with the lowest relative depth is 683 km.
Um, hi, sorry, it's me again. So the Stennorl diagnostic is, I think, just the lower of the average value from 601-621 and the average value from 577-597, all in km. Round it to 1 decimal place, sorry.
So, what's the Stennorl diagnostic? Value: 67.9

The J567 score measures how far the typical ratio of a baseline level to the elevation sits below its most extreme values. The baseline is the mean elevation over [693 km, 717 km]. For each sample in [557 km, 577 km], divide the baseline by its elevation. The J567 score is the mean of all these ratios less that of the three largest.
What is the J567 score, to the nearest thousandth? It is -0.050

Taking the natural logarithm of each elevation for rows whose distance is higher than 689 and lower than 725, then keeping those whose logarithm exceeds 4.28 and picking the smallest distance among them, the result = 691 km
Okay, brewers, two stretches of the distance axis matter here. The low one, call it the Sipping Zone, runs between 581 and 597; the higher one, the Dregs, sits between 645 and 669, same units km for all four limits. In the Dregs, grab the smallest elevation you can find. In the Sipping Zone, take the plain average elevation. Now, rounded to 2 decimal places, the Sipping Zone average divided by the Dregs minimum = 1.02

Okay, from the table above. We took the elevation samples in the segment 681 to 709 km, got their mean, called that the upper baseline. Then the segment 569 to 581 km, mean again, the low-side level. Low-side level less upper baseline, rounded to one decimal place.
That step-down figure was -10.1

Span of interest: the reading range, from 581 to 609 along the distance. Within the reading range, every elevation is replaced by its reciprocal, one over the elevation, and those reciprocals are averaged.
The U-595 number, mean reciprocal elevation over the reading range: 0.0138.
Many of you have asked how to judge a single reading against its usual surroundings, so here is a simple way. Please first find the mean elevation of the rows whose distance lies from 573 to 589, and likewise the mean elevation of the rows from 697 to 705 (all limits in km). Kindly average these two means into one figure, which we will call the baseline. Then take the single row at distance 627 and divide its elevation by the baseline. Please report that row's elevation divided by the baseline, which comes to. 0.952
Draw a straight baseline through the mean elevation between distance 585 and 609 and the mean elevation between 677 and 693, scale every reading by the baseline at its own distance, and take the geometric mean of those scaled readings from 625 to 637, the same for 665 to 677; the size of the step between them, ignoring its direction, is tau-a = 0.018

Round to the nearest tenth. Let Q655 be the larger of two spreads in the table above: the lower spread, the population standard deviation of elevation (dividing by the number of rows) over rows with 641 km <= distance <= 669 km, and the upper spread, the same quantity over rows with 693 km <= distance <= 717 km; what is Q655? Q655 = 7.3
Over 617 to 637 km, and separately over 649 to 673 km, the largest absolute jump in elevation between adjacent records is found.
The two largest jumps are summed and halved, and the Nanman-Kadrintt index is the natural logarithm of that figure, 1.2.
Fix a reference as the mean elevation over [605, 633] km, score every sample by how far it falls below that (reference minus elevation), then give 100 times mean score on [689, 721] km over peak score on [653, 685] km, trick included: -104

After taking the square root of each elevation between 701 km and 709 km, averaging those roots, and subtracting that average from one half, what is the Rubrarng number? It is -8.3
